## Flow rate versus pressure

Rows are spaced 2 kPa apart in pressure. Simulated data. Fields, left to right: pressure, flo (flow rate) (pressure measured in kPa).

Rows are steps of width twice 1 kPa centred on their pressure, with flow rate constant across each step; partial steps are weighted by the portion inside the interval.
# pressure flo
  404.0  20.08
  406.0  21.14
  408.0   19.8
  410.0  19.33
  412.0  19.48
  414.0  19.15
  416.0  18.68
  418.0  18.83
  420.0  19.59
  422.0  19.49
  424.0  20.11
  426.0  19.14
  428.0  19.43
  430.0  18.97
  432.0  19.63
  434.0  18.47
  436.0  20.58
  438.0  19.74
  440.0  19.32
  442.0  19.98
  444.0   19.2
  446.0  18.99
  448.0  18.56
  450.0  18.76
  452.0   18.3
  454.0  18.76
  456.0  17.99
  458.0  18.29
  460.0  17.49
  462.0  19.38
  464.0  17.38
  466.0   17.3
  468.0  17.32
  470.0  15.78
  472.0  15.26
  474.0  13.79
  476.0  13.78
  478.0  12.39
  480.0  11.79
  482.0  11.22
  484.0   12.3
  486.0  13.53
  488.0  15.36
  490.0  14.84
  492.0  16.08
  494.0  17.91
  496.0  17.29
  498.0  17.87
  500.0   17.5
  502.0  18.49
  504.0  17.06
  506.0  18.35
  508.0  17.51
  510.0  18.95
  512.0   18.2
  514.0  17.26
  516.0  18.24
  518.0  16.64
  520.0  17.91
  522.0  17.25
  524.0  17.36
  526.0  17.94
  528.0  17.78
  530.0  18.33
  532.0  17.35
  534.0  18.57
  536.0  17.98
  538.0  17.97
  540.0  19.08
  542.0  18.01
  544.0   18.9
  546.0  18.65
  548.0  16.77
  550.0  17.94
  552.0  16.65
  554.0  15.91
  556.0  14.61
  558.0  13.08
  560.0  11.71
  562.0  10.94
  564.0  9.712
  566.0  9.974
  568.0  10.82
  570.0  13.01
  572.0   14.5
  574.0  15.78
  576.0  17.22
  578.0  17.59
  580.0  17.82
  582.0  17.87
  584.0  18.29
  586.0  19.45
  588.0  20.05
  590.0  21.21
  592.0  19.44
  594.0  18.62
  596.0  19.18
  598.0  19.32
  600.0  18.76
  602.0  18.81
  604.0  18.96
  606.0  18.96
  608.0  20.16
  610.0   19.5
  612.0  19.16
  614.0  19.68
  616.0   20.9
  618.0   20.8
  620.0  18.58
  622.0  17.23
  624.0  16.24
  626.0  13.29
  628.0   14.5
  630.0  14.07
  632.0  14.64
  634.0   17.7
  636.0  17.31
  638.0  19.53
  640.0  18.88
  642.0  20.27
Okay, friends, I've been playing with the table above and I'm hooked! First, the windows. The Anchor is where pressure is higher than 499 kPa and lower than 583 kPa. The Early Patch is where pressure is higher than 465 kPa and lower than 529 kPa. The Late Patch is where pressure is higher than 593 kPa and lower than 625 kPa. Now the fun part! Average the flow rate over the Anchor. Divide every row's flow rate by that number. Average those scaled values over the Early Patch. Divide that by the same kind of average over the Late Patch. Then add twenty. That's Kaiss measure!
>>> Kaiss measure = 20.9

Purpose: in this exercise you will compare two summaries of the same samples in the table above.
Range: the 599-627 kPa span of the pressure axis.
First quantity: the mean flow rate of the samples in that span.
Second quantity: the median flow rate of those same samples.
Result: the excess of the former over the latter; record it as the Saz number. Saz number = -0.3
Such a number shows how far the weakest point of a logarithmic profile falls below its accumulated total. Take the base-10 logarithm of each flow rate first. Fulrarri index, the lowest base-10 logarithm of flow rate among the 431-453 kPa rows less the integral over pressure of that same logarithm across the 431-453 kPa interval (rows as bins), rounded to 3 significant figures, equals -27.0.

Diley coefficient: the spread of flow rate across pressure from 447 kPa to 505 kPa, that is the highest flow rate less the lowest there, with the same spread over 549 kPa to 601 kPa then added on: 19.7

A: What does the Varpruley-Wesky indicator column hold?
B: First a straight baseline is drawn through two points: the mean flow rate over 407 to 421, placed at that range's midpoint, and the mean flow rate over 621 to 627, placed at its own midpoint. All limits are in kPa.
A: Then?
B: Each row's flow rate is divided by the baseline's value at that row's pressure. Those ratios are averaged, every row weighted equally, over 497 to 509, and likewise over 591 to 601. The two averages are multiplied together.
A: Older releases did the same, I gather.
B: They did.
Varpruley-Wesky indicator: 1.19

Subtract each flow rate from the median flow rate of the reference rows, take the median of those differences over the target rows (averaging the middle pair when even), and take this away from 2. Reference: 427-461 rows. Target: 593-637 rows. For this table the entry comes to 1.8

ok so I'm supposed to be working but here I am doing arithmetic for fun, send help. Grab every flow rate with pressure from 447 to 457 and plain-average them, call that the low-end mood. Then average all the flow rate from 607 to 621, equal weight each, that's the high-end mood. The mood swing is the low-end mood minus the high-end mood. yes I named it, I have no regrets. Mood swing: -1.4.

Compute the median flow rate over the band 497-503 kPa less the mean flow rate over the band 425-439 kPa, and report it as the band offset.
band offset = -2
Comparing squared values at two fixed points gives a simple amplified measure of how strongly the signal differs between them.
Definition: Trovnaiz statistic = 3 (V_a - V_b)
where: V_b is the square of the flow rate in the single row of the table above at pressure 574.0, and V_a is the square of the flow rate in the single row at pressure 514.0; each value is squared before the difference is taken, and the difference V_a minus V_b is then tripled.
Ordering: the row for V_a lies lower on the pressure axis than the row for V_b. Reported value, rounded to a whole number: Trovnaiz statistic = 147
